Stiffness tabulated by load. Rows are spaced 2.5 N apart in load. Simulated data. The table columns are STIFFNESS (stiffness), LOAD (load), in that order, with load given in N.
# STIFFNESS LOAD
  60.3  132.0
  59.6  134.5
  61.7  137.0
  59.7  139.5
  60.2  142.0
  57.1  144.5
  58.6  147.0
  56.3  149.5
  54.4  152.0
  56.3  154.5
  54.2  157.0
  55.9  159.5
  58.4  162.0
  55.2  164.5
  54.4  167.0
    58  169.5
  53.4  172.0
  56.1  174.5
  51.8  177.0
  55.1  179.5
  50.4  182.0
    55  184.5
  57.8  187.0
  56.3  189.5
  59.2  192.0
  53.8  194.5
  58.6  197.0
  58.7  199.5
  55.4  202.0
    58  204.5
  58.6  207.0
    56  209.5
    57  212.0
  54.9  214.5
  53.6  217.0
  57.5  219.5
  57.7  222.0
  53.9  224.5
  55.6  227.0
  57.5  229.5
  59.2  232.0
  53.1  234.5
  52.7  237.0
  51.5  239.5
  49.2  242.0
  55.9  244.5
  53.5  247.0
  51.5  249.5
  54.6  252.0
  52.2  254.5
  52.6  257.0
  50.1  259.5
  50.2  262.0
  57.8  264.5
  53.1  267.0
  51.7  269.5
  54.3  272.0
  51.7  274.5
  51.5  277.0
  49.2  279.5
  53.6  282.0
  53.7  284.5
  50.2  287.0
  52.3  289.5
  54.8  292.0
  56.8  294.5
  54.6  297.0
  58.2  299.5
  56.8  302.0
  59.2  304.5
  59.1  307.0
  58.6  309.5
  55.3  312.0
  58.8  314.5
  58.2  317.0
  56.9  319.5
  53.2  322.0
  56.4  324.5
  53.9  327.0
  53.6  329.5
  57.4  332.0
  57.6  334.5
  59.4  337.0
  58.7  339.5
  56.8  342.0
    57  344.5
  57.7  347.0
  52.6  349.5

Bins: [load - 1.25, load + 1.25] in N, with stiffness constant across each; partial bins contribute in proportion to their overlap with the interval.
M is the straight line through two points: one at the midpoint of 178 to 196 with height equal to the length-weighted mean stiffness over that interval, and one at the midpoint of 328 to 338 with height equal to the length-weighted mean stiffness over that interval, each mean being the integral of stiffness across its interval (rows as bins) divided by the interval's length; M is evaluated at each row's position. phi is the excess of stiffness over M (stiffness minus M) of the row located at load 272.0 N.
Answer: -1.9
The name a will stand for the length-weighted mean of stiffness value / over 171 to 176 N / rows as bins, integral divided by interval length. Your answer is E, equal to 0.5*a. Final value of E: 27.3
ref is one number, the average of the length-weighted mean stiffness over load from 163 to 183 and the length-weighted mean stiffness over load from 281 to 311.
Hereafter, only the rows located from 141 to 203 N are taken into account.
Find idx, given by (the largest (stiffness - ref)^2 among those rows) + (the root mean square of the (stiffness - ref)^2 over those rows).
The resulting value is 36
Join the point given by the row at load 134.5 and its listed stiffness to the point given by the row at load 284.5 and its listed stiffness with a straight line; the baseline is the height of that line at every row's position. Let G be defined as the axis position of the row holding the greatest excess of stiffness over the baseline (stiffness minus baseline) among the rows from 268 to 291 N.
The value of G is 272.0 N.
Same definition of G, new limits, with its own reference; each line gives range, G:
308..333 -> 314.5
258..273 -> 264.5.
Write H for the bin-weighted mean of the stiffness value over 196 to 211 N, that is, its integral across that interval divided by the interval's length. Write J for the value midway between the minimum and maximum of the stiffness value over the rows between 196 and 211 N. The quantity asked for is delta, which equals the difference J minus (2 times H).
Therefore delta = -58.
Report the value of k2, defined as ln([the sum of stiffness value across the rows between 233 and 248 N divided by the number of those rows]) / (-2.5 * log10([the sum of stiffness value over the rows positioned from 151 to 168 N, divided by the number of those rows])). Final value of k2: -0.909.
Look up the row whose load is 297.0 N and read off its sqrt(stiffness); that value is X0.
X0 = 7.39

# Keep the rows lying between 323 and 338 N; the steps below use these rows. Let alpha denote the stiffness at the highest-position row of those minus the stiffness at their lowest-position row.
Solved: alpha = 3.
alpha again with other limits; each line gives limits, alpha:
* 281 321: 3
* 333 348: 0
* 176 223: 6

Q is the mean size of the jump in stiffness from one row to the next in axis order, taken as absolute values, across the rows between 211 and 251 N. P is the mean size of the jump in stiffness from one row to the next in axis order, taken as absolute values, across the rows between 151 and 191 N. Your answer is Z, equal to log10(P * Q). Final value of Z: 0.87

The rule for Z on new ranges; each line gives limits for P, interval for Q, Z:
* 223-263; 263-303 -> 0.74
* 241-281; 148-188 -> 0.91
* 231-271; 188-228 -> 0.84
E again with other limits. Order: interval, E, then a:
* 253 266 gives 26.3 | 52.6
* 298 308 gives 29.1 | 58.2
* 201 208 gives 28.7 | 57.4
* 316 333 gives 27.8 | 55.6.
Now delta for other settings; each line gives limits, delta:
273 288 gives -52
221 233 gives -57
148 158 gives -56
